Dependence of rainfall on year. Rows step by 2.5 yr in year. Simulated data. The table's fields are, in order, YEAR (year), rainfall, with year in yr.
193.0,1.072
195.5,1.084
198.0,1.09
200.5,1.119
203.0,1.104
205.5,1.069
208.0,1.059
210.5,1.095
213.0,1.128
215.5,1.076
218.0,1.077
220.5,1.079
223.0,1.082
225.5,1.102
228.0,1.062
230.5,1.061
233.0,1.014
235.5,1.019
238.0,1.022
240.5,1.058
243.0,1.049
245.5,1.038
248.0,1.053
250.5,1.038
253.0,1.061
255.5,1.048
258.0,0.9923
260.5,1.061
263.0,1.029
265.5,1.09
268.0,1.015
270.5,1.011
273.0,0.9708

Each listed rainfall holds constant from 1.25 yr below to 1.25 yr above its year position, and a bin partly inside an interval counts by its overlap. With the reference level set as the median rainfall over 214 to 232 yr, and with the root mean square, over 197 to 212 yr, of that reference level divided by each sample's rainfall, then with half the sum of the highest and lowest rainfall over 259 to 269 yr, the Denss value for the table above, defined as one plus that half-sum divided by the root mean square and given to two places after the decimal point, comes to 2.06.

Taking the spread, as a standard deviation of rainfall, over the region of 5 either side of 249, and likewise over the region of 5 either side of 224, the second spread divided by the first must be 1.4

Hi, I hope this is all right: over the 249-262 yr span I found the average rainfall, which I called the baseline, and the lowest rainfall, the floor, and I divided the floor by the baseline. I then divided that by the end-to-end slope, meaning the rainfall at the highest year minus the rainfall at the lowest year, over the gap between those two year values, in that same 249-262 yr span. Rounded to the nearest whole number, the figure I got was 415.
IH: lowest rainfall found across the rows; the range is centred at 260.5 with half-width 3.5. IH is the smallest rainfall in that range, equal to 0.9923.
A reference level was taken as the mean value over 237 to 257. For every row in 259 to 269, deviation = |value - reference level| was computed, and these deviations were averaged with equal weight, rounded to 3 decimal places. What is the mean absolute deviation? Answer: 0.027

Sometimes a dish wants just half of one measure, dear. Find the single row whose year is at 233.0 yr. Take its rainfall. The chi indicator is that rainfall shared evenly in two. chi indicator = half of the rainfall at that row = 0.507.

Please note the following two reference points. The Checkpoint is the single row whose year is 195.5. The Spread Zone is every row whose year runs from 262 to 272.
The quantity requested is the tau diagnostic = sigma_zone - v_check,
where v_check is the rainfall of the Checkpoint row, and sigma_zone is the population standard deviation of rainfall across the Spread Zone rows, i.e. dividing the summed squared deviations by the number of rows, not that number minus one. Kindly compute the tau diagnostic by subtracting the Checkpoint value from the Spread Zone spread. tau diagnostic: -1.052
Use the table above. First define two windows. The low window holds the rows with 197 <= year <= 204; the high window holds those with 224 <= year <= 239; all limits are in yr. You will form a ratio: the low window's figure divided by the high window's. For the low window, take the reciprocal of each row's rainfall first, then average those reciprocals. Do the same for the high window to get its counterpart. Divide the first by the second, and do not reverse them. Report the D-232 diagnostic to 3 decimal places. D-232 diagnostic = 0.947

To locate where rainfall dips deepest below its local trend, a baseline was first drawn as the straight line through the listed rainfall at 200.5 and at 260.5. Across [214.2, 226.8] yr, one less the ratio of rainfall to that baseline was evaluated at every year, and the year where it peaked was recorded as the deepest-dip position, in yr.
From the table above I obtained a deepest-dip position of 215.5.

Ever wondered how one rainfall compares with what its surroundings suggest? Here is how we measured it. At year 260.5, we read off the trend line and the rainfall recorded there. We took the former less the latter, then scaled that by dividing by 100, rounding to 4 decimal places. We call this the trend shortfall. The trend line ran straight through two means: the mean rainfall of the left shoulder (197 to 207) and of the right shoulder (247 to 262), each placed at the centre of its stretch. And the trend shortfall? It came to -0.0003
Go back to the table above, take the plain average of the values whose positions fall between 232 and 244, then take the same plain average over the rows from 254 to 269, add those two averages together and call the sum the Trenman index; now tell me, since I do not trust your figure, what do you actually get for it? 2.07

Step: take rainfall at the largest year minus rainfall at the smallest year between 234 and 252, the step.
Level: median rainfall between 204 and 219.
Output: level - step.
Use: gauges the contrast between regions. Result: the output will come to 1.06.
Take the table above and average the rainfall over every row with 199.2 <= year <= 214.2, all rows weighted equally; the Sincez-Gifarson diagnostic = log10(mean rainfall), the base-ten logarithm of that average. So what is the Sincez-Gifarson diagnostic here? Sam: 0.040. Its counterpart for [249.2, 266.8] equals 0.019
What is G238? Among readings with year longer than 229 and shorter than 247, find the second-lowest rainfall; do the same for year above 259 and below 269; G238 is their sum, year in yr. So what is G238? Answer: 2.05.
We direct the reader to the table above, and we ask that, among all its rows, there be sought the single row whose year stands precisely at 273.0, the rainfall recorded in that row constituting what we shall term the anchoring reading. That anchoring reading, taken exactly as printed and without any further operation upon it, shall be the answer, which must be 0.9708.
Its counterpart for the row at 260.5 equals 1.061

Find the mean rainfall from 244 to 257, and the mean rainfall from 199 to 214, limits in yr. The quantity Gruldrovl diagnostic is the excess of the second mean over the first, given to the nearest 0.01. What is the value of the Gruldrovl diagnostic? 0.05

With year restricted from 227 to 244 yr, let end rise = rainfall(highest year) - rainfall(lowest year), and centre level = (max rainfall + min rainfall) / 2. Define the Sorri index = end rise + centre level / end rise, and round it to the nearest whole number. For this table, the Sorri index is -80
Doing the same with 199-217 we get -25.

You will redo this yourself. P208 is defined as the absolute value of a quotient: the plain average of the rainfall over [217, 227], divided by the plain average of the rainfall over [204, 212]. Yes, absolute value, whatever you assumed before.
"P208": 1.01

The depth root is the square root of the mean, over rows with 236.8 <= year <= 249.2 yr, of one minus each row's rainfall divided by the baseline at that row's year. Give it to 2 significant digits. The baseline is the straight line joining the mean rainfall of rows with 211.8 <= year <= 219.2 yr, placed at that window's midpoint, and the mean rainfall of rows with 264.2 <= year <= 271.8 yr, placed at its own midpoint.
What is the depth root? 0.14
